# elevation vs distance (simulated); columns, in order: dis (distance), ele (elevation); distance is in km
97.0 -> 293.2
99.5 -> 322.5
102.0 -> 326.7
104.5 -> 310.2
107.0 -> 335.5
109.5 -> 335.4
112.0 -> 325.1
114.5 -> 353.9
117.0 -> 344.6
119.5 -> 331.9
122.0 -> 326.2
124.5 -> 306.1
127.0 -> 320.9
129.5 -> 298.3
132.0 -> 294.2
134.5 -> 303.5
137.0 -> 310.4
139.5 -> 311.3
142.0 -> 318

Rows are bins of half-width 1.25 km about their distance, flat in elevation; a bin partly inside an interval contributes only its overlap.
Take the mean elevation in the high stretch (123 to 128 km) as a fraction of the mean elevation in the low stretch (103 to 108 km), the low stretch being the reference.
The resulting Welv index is 0.97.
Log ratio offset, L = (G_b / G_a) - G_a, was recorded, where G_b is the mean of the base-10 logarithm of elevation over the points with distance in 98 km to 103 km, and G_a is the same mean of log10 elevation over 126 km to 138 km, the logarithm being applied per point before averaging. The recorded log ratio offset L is -1.47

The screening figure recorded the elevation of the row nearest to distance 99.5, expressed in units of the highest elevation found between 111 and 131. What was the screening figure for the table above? 0.911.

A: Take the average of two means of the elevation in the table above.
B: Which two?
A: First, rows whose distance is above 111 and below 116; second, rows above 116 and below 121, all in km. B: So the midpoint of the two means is 338.9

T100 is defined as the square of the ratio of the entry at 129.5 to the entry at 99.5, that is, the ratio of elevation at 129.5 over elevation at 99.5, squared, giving 0.86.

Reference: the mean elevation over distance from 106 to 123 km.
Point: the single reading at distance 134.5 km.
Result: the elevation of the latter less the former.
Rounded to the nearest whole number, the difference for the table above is -33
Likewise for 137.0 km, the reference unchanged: -26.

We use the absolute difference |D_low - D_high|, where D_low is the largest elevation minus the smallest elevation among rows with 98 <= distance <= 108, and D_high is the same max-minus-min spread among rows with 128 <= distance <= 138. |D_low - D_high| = 9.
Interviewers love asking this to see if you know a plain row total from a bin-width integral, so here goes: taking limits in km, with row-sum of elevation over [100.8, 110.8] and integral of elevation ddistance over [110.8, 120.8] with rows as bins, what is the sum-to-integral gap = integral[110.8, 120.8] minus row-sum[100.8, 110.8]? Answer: 2081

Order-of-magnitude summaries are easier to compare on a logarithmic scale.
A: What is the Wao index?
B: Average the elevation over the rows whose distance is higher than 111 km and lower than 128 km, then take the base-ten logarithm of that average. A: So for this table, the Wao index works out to 2.52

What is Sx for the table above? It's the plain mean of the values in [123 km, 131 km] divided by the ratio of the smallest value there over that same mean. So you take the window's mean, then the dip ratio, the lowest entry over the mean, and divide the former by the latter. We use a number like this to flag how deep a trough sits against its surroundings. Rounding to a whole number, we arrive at 319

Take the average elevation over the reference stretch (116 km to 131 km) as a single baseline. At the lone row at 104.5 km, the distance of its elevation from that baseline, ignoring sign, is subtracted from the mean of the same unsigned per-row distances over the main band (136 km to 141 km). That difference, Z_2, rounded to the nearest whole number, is -1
